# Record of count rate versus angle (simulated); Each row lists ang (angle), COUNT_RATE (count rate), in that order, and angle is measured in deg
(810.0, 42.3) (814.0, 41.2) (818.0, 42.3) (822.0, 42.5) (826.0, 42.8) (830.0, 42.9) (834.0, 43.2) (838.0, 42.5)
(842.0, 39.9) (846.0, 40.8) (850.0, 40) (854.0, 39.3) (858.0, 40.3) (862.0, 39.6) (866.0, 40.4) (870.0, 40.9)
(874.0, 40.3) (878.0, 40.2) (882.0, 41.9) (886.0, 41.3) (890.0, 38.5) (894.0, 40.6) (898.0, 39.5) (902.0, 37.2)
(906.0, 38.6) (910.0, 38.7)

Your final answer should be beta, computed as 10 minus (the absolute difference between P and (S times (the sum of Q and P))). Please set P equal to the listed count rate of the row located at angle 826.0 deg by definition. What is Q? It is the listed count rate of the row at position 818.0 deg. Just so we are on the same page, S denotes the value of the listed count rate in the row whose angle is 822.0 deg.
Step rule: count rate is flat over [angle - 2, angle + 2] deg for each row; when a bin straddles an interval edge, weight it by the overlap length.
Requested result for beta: -3564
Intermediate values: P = 42.8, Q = 42.3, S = 42.5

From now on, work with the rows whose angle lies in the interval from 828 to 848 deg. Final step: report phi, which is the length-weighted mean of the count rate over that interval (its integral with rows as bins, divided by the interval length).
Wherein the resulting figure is 41.9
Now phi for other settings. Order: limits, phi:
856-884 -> 40.5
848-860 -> 39.9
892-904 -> 39.1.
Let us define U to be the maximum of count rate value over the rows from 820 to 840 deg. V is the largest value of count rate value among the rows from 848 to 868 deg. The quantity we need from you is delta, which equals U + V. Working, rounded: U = 43.2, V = 40.4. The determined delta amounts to 83.6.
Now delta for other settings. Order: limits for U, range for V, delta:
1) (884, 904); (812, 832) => 84.2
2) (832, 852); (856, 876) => 84.1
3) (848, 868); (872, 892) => 82.3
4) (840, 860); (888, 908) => 81.4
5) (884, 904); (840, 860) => 82.1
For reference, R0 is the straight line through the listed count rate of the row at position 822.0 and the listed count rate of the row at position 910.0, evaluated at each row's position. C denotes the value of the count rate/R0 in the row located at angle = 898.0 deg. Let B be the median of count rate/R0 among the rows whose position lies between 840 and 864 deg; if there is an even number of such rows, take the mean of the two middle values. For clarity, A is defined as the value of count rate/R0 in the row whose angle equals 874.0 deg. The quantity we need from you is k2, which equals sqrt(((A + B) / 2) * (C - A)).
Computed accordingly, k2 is 0.08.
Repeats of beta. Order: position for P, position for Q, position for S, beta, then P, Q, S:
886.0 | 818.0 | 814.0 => -3393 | 41.3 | 42.3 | 41.2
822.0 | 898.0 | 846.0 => -3293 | 42.5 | 39.5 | 40.8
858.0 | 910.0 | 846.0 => -3173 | 40.3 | 38.7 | 40.8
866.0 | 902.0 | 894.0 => -3100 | 40.4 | 37.2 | 40.6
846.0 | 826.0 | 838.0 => -3502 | 40.8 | 42.8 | 42.5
